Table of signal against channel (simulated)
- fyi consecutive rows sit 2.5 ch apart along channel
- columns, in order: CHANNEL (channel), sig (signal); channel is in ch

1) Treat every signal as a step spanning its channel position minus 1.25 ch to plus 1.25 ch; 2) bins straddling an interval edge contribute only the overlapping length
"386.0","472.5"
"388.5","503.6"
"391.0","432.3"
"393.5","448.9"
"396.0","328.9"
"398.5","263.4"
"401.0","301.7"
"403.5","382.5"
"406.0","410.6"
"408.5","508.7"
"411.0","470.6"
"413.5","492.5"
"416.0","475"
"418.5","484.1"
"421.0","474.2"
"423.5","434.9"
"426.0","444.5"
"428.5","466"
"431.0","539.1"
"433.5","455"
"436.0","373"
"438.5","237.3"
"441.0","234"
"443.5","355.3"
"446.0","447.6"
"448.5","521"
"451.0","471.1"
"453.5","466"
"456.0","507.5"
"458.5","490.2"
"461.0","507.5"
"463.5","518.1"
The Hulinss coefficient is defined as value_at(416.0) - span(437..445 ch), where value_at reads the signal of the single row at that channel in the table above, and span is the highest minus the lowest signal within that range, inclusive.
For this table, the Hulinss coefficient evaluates 354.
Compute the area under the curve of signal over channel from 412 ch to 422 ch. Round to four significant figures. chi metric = 4814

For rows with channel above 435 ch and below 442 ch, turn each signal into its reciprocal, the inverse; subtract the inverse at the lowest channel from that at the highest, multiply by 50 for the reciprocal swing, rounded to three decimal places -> 0.080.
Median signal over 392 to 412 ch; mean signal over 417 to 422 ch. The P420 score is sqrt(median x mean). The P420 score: 436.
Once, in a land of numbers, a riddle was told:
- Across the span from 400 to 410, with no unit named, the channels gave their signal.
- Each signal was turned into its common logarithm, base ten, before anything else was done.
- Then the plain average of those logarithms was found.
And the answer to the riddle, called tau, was 2.60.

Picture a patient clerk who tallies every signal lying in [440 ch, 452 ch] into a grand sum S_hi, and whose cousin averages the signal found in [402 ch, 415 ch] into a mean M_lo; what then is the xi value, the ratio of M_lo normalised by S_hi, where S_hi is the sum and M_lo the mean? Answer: 0.22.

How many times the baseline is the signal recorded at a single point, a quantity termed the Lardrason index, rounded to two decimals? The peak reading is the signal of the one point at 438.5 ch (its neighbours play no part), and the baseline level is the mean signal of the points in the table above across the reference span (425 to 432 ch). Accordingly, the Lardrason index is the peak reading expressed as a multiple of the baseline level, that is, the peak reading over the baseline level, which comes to 0.49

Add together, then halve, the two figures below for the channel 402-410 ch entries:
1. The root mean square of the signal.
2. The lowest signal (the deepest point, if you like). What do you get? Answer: 410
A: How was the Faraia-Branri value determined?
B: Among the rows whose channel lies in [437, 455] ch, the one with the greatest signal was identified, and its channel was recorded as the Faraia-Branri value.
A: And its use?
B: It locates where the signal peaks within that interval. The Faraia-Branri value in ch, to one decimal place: 448.5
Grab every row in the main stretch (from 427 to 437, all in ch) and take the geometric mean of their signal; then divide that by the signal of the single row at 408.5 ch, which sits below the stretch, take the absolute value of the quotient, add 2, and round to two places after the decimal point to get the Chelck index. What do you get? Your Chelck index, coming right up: 2.89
